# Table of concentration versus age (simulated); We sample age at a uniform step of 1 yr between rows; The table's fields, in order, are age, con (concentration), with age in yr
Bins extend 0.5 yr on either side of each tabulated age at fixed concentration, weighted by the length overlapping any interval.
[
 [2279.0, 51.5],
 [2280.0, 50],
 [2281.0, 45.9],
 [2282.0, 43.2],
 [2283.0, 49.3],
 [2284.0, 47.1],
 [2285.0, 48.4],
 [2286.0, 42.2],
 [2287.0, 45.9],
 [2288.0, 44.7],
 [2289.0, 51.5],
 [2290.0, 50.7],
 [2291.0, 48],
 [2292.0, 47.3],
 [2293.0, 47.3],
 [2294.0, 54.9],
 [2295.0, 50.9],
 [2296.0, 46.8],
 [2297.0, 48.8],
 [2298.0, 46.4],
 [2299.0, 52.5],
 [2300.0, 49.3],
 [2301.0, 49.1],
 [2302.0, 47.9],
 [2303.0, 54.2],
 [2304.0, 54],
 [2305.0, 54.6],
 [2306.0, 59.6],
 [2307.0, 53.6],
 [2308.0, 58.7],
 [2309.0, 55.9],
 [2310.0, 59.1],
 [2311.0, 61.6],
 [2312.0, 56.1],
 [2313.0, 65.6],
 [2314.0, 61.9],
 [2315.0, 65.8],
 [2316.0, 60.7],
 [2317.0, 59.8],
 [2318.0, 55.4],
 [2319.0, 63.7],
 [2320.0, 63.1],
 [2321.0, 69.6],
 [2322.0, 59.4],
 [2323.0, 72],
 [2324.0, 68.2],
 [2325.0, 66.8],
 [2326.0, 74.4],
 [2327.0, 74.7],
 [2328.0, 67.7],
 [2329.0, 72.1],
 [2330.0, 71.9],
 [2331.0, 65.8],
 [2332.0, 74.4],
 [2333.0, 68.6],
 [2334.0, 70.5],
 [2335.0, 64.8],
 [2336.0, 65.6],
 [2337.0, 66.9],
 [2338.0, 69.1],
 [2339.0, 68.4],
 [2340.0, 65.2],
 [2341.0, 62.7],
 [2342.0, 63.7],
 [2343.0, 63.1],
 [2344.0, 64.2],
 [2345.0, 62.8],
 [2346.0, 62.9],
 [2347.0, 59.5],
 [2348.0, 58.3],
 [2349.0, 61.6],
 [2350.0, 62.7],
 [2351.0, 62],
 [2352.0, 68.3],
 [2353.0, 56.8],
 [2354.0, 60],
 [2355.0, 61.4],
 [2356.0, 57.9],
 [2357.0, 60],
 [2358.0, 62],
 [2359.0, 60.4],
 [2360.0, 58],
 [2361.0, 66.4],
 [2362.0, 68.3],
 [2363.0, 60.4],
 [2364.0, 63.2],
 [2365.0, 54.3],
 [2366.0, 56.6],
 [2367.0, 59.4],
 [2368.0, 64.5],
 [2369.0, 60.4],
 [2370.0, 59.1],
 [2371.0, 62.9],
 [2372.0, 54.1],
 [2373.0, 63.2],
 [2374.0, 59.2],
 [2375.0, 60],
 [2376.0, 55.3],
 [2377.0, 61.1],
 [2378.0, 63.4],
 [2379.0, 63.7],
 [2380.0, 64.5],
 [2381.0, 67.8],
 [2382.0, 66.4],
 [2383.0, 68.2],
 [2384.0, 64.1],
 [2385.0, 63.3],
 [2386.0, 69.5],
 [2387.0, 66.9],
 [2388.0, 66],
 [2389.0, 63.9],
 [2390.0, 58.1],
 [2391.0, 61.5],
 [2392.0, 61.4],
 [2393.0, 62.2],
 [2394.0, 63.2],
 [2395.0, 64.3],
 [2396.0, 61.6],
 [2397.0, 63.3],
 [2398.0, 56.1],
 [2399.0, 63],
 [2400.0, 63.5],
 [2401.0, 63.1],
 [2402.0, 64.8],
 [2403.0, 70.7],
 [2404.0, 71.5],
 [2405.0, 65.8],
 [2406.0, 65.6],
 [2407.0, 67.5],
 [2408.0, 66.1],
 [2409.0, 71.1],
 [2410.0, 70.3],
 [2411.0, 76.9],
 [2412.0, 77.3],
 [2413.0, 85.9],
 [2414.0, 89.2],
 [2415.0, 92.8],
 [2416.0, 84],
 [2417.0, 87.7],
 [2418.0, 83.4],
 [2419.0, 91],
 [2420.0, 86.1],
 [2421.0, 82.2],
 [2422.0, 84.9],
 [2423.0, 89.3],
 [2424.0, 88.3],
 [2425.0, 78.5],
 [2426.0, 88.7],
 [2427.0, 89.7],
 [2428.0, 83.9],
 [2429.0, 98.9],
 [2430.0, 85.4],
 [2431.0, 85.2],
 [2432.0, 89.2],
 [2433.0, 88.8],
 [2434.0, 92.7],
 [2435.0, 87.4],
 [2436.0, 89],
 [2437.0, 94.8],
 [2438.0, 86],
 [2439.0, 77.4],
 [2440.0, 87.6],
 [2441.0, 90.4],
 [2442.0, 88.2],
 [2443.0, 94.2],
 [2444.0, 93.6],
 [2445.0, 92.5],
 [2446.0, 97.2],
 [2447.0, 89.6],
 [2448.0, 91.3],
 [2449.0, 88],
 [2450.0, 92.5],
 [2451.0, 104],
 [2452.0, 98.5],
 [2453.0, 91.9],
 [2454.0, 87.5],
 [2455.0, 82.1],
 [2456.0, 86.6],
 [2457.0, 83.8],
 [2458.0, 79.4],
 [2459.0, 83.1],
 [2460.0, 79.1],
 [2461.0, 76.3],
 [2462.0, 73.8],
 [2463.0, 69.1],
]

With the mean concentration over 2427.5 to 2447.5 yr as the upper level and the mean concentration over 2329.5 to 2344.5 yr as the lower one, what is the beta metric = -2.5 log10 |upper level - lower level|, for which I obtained -3.39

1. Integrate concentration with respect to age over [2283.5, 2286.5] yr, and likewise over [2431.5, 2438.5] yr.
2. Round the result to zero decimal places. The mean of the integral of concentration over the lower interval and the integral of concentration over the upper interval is 383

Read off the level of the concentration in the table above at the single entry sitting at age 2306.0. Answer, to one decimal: 59.6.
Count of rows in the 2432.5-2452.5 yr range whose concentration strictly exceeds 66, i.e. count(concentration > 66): 20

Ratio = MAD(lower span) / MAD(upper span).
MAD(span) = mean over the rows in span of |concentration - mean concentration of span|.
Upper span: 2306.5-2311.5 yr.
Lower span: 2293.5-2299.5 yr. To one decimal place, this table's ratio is 1.1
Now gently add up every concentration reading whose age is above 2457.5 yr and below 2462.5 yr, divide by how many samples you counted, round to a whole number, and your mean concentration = 78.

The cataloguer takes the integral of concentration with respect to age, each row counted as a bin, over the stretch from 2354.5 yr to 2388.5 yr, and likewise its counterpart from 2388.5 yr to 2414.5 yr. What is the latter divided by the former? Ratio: 0.83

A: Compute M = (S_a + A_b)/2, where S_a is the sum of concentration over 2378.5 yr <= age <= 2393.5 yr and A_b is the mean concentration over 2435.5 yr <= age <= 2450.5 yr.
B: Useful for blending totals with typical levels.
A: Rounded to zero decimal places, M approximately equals 529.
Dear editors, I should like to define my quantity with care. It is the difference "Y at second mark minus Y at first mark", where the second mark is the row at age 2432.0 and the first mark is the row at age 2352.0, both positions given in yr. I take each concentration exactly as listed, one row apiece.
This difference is 21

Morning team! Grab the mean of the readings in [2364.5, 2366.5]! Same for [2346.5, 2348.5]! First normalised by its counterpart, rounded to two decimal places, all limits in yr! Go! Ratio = 0.94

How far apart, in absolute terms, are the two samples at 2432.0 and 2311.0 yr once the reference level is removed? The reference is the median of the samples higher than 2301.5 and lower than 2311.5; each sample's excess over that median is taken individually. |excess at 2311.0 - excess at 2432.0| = 28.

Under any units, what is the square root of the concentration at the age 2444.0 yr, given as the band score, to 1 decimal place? 9.7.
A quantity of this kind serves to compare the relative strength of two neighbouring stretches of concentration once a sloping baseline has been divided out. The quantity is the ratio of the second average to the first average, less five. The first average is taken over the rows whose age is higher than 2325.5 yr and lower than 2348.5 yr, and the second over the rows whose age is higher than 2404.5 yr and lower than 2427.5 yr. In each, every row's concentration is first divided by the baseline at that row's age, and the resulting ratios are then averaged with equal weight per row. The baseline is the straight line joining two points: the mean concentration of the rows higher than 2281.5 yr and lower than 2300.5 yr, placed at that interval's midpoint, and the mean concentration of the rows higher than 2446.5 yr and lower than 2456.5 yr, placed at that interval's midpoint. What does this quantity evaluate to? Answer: -4.11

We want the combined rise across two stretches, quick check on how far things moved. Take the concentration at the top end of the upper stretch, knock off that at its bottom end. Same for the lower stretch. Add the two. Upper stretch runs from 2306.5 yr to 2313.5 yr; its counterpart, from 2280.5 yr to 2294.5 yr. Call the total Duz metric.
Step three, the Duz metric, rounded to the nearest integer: 21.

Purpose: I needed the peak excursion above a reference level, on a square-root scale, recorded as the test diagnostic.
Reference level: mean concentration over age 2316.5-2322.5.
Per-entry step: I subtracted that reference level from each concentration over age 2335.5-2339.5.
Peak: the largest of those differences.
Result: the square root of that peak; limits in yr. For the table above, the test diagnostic 2.7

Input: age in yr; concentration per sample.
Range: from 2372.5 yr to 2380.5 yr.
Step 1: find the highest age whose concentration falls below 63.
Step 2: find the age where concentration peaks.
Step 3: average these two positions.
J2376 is 2378.5 yr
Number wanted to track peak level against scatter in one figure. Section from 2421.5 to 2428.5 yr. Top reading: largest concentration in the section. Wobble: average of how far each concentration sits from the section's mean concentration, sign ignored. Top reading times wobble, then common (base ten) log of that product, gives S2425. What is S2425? 2.46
